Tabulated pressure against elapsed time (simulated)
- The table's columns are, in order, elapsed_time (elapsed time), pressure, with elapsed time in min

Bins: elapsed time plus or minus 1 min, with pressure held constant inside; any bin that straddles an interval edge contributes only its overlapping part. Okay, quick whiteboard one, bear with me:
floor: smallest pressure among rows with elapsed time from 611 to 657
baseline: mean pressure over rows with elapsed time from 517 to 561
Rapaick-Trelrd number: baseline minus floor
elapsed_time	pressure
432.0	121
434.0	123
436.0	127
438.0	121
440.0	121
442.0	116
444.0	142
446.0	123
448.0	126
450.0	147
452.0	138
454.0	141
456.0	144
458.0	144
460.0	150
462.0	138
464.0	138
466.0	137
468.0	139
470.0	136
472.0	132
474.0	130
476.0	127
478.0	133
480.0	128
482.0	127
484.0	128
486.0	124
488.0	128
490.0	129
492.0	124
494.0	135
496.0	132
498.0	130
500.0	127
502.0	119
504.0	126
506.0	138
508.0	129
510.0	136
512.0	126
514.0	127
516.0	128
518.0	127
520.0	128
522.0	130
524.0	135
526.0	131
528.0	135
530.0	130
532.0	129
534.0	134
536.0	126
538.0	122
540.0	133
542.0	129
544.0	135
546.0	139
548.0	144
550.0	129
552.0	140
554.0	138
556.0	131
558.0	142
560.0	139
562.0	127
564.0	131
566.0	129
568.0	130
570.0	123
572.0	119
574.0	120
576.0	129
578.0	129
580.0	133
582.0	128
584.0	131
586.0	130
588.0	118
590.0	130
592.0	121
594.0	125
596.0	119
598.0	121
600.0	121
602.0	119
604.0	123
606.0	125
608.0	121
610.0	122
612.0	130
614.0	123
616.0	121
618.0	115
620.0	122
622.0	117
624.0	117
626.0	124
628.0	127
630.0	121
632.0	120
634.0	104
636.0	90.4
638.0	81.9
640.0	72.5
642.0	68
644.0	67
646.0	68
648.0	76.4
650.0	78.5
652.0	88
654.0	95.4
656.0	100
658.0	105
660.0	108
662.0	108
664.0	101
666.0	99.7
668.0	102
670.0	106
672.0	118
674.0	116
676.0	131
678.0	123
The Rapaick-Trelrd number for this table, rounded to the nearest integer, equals 66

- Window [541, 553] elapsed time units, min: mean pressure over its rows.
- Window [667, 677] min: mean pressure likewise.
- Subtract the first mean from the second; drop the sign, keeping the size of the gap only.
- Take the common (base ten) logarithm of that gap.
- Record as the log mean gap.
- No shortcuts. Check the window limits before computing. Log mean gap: 1.33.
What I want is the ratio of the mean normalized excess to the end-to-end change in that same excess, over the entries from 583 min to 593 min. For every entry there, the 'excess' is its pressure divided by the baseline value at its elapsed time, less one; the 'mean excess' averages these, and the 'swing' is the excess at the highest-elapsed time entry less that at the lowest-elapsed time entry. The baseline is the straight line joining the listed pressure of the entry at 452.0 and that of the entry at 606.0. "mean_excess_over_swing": 0.1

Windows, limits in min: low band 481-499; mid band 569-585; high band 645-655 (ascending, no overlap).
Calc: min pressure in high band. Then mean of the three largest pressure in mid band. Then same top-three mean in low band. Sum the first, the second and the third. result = 331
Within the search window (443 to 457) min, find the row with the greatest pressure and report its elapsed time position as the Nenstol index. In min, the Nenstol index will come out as 450.0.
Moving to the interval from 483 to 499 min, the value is 494.0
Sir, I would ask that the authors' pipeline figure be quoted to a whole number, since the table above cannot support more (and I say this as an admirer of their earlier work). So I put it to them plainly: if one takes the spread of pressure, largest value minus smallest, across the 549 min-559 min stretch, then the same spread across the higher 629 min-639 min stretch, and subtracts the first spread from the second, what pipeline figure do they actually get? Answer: 26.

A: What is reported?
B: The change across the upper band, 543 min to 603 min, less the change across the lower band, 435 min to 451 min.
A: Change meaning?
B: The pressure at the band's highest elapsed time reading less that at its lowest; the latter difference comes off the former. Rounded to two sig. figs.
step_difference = -36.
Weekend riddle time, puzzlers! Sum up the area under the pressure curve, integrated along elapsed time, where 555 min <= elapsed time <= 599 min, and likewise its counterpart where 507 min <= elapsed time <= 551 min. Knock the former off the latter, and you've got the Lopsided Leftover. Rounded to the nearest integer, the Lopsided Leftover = 154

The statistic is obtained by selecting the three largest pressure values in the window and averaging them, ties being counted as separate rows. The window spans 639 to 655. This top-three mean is 87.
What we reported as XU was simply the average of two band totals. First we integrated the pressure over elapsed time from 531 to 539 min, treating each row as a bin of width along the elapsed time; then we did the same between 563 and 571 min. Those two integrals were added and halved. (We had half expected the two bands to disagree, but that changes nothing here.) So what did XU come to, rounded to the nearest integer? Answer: 1024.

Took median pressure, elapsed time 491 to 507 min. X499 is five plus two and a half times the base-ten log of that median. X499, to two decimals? 10.27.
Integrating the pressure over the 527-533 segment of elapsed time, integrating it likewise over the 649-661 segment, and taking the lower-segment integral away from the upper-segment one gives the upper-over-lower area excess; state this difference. 362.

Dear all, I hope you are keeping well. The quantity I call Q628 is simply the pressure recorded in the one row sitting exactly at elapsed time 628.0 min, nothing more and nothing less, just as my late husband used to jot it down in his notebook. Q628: 127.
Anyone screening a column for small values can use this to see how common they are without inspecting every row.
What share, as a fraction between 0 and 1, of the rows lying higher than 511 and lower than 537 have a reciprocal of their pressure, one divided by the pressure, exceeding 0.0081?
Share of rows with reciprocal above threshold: 0.00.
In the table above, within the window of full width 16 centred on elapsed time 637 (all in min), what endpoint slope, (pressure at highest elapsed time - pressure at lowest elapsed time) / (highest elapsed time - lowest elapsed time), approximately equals -3.9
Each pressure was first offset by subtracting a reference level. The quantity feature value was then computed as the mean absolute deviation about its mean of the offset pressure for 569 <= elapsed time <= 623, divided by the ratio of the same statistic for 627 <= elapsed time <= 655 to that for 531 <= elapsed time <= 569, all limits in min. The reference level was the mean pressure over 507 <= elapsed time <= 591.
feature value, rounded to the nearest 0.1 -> 1.2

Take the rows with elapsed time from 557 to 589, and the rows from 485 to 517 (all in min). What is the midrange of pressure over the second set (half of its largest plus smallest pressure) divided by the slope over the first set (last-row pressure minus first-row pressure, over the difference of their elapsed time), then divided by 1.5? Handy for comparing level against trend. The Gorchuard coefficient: -107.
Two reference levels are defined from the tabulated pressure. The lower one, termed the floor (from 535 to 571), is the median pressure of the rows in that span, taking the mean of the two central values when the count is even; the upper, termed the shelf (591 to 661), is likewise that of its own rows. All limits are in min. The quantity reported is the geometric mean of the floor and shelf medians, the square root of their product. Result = 125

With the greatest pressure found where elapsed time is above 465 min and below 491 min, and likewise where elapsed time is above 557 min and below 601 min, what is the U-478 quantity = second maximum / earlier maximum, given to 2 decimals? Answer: 1.02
